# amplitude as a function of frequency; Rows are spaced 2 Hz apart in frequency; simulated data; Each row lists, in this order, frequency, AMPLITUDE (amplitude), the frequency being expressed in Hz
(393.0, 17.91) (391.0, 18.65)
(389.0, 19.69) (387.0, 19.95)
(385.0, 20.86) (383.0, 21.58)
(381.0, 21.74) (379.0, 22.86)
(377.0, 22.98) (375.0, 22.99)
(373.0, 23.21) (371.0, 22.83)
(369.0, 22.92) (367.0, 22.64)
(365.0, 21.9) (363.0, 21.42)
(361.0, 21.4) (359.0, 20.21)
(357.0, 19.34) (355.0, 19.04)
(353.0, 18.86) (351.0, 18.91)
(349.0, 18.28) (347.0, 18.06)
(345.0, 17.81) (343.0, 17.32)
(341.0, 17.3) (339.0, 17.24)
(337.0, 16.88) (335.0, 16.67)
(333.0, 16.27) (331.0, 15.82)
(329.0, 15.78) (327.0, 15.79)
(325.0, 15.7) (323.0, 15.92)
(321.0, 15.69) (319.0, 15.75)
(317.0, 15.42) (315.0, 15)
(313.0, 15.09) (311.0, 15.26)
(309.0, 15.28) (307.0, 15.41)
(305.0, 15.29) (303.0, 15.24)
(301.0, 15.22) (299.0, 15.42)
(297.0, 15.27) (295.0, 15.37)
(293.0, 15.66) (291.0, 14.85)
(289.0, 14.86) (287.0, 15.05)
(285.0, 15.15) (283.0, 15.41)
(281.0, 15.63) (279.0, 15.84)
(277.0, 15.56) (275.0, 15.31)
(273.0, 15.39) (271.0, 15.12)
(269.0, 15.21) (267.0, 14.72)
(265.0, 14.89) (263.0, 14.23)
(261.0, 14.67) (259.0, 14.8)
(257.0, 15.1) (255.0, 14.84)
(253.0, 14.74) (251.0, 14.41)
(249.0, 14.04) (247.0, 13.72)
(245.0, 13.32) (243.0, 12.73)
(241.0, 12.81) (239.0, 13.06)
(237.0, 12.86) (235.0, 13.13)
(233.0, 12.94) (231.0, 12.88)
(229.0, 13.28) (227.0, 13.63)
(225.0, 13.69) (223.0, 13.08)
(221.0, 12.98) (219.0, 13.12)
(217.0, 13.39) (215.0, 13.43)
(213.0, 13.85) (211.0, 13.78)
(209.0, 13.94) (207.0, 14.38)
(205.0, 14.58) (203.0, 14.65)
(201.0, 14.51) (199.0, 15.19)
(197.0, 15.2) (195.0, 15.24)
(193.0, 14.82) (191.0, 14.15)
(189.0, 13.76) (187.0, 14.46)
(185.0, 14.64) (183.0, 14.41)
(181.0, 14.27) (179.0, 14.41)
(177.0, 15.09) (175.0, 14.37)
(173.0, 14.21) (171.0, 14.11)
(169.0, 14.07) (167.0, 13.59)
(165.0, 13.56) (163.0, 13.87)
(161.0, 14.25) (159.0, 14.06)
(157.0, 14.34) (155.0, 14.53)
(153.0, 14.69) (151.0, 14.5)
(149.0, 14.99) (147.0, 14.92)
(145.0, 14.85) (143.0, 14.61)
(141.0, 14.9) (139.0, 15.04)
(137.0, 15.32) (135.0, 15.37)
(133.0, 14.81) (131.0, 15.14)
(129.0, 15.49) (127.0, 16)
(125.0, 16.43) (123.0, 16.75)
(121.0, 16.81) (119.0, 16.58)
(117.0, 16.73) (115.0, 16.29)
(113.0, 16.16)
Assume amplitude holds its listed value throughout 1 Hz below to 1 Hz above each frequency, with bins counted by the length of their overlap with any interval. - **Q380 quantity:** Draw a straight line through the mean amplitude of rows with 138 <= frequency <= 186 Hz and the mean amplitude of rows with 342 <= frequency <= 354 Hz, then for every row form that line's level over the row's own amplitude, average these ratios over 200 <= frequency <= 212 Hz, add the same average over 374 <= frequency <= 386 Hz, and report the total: 1.92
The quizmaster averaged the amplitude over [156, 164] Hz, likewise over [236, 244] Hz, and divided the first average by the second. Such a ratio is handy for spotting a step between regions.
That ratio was 1.10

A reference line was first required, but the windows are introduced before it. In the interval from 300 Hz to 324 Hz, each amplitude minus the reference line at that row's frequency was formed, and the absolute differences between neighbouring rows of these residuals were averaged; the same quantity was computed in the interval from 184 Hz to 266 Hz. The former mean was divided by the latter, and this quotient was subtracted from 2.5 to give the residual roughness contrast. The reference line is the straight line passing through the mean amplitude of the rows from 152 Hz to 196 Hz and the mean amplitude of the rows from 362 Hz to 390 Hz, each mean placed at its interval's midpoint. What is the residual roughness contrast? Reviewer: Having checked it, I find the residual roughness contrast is 1.97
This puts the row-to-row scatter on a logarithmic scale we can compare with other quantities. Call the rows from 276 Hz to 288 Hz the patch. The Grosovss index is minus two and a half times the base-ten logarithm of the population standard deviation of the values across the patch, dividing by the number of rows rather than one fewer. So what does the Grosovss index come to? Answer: 1.41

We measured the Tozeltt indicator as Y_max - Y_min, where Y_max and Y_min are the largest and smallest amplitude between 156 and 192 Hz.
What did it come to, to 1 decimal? 1.5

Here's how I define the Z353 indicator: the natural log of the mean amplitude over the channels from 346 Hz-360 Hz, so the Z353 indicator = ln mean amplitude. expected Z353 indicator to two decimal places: 2.94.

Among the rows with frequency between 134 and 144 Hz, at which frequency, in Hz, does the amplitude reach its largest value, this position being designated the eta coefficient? 135.0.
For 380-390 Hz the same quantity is 381.0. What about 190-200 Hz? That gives 195.0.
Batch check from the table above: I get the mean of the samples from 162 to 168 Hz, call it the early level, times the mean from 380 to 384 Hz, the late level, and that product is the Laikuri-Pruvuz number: 296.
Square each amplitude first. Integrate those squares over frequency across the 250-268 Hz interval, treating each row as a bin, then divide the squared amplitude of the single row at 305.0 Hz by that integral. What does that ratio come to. 0.060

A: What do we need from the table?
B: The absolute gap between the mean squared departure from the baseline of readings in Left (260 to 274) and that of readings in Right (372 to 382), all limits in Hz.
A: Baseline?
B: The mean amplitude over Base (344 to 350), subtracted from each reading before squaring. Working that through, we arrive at 12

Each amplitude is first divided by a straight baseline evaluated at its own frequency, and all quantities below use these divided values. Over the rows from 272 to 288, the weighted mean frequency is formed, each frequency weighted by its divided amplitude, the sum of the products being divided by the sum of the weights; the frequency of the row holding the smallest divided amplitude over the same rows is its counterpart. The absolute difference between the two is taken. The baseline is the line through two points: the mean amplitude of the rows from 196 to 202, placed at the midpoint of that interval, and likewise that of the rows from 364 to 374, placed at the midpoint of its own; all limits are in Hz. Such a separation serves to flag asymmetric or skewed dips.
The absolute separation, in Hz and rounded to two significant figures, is 7.1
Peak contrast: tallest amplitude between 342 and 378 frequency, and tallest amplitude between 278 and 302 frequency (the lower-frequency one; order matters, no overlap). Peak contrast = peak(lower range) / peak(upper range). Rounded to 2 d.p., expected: 0.68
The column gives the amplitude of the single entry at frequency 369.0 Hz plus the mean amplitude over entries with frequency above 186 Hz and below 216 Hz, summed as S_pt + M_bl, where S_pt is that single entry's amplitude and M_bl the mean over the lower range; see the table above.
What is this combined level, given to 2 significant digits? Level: 37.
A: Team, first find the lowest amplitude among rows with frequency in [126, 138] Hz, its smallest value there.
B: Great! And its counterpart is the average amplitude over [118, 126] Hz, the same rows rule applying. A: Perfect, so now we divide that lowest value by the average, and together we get 0.89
